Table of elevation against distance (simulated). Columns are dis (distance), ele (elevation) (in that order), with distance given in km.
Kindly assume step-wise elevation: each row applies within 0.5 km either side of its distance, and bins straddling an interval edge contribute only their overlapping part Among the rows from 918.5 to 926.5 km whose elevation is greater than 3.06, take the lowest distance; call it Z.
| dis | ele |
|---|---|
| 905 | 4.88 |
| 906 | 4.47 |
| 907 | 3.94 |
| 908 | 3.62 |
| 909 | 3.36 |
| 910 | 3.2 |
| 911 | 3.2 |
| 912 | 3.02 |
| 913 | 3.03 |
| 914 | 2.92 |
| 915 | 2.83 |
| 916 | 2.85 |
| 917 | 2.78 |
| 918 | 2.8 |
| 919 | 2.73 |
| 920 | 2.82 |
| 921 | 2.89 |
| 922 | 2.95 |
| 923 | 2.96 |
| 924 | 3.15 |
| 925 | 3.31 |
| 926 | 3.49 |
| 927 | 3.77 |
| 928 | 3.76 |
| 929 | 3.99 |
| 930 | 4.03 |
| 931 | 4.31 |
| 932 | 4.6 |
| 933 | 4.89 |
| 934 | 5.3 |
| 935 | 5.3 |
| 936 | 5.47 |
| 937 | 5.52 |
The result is 924 km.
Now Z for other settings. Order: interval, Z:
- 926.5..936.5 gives 927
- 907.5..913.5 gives 908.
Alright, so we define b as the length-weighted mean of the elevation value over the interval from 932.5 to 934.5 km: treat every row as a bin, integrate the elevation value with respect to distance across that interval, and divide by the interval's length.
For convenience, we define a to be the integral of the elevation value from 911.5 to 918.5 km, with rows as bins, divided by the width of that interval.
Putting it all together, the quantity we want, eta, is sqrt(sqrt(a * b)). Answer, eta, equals 1.96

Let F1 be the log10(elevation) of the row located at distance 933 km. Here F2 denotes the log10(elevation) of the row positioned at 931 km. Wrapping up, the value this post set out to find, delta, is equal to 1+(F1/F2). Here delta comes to 2.1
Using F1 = 0.69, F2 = 0.63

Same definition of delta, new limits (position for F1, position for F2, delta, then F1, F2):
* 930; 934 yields 1.8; 0.61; 0.72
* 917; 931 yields 1.7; 0.44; 0.63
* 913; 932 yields 1.7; 0.48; 0.66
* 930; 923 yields 2.3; 0.61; 0.47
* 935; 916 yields 2.6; 0.72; 0.45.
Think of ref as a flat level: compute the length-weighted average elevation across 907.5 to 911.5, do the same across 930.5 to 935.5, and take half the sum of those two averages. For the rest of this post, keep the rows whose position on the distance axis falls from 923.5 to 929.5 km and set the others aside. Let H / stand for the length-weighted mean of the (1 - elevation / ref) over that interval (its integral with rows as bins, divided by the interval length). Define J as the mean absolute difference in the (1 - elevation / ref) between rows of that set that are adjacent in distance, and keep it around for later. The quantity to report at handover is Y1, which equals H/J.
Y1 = 3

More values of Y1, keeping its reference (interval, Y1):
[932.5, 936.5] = -6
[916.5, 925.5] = 14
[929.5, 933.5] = -1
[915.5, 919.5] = 25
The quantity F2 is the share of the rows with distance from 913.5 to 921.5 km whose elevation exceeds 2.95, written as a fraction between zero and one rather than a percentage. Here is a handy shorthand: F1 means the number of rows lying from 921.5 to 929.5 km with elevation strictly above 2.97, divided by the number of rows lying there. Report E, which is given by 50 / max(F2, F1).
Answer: 67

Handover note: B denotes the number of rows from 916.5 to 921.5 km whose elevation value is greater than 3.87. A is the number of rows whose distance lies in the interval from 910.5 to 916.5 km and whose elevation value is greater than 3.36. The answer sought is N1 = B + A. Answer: 0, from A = 0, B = 0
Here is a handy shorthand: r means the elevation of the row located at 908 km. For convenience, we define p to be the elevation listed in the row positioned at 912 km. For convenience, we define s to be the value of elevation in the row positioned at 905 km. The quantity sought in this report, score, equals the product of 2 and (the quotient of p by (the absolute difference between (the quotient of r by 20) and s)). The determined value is 1.3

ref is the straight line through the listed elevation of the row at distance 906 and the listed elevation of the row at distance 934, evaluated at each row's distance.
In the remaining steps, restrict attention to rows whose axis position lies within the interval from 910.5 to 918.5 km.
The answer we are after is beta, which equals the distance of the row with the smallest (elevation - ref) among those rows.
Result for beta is 918 km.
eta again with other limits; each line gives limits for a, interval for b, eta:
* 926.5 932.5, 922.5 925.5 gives 1.89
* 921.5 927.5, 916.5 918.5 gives 1.74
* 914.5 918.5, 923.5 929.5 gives 1.78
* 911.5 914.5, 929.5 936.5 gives 1.95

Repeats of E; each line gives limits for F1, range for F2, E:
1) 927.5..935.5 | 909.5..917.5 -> 50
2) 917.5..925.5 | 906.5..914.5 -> 57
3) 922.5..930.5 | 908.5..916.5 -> 57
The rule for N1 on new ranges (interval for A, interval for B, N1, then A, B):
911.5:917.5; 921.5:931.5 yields 3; 0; 3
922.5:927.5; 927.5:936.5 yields 10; 2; 8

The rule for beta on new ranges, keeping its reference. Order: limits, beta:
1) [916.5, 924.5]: 919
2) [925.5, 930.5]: 926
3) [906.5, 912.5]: 912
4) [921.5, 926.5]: 923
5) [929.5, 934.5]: 930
